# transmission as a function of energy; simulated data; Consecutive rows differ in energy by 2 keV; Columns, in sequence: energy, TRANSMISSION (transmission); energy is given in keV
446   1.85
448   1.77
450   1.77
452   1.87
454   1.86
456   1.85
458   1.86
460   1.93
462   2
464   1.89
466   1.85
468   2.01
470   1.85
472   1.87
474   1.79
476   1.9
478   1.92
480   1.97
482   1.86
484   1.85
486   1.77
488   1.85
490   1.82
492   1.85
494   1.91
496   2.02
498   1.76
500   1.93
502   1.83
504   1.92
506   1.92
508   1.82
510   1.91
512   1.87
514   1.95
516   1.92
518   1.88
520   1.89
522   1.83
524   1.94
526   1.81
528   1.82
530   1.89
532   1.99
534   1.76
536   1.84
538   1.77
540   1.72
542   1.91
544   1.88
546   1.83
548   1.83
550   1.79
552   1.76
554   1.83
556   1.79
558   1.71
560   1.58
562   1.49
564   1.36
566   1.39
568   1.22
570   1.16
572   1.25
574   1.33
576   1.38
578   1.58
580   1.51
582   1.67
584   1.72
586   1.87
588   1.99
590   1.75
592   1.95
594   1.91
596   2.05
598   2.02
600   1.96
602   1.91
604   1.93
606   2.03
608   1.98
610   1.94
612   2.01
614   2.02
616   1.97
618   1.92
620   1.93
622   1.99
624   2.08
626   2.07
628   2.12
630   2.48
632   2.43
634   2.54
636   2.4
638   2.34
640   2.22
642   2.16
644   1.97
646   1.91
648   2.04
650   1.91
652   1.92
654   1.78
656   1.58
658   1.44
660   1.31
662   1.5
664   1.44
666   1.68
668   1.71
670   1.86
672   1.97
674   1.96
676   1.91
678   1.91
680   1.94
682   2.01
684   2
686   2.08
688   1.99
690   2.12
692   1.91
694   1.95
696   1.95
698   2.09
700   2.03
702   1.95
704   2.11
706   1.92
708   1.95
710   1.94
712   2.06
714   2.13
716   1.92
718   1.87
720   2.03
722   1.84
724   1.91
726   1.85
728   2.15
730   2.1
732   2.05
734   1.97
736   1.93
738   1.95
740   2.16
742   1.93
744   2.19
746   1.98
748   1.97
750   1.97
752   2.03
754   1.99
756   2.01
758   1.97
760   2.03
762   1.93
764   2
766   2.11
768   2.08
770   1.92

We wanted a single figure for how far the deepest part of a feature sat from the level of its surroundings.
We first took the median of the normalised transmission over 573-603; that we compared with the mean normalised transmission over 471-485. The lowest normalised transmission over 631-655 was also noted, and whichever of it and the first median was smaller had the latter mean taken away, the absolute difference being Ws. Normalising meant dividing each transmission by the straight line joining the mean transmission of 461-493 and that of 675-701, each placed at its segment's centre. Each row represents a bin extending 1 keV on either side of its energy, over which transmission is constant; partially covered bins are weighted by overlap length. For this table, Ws 0.10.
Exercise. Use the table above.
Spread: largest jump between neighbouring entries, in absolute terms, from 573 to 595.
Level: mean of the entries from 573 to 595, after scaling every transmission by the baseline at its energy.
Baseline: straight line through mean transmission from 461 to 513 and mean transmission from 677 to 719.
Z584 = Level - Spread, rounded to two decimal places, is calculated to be 0.64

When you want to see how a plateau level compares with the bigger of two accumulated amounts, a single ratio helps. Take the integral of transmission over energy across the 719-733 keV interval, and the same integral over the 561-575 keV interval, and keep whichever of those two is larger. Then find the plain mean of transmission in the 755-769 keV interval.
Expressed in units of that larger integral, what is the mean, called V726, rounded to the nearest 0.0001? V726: 0.0725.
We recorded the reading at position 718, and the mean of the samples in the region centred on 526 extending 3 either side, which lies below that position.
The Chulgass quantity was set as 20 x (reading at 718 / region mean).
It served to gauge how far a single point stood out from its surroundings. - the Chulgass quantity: 20.1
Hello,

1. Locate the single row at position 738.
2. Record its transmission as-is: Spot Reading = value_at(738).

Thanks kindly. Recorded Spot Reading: 1.95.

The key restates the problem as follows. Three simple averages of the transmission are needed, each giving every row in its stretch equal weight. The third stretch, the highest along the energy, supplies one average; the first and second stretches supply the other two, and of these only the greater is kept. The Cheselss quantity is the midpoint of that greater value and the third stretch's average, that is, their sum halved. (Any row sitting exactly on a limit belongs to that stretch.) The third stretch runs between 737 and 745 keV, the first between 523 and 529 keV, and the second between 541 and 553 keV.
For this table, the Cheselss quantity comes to 1.96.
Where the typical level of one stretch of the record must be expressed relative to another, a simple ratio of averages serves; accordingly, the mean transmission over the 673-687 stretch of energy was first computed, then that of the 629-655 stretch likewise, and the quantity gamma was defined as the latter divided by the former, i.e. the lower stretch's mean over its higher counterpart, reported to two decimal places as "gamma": 1.10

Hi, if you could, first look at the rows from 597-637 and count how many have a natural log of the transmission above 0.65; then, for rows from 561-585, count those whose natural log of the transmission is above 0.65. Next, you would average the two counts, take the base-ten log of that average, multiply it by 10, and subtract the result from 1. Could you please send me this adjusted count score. -8.8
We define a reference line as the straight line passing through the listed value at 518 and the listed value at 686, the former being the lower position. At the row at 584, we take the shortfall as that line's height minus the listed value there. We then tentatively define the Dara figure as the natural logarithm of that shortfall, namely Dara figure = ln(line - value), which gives -1.4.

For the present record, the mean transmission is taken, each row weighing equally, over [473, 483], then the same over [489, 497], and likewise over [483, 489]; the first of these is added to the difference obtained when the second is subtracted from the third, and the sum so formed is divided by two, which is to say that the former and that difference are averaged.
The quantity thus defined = 0.906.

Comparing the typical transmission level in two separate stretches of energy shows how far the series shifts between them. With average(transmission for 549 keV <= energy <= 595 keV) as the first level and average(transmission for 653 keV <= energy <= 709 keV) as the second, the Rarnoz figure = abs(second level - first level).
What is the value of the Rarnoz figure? 0.25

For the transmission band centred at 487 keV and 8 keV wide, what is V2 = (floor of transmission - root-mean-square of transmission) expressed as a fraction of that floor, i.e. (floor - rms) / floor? -0.030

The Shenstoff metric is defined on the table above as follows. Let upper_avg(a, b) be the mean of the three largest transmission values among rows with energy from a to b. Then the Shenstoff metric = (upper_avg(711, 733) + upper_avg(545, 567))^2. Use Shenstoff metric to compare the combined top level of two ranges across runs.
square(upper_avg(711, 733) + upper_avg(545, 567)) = 15.7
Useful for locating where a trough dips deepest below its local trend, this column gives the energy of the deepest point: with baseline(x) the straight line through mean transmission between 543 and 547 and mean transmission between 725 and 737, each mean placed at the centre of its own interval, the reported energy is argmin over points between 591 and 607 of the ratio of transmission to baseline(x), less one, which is 602 keV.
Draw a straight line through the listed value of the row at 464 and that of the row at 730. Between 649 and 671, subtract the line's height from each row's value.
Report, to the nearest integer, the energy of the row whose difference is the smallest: 660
